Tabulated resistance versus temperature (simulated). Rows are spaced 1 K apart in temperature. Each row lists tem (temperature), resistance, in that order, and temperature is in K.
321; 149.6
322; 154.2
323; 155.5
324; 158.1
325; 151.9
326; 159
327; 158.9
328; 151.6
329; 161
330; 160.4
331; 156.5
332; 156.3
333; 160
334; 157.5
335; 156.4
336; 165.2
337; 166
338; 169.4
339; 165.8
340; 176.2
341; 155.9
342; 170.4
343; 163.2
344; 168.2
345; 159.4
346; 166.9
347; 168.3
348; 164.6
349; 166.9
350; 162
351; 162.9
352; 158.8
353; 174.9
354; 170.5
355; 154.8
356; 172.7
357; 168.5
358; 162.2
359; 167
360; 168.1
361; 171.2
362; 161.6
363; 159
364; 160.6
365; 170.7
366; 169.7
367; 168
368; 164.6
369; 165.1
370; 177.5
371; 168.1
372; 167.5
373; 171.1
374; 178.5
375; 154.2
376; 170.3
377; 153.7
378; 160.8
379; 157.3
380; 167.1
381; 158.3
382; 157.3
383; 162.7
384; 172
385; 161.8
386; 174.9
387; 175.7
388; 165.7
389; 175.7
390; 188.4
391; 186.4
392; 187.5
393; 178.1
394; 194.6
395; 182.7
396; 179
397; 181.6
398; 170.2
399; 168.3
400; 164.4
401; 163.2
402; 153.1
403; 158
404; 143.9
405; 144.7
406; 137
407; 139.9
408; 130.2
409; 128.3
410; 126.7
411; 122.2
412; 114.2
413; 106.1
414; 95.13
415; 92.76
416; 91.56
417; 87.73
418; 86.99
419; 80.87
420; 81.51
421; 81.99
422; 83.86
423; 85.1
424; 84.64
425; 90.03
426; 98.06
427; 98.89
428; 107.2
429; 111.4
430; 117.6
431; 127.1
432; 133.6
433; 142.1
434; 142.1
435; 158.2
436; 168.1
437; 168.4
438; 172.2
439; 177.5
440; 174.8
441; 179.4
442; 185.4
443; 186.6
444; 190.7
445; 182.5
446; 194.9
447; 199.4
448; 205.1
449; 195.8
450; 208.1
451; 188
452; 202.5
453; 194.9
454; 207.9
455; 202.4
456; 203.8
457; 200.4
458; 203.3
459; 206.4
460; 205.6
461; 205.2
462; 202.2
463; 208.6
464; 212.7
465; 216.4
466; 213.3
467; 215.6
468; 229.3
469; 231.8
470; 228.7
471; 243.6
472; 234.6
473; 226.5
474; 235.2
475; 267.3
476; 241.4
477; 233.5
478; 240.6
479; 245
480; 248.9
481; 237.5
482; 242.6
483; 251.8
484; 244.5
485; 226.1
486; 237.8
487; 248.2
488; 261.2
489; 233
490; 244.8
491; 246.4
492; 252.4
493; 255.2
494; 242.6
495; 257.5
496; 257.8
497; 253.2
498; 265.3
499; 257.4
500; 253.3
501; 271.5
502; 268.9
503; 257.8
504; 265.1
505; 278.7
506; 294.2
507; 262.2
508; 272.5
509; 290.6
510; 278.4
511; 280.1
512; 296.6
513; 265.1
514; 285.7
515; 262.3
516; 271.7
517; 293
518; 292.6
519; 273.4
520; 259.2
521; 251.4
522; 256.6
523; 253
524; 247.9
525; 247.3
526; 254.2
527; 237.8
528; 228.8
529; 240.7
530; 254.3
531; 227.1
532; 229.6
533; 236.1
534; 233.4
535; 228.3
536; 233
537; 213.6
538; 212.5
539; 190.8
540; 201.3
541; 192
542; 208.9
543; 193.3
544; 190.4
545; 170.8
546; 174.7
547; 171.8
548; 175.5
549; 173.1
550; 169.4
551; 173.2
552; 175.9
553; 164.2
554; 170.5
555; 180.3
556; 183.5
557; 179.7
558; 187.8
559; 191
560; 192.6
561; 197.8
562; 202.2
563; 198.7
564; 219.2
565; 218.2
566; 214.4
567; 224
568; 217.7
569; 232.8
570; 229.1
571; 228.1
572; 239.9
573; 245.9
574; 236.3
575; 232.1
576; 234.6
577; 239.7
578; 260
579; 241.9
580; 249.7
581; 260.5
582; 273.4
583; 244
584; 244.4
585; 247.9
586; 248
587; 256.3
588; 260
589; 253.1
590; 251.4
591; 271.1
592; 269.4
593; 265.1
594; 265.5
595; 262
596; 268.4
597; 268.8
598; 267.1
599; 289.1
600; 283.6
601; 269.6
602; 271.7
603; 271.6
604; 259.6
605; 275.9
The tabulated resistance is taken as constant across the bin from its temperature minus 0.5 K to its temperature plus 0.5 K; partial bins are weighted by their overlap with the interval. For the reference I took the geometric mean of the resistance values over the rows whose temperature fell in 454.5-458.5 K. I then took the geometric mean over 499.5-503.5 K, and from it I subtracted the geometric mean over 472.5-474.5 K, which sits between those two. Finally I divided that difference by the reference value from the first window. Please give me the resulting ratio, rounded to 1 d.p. 0.2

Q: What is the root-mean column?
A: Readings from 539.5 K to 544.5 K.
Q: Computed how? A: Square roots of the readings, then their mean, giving 14.0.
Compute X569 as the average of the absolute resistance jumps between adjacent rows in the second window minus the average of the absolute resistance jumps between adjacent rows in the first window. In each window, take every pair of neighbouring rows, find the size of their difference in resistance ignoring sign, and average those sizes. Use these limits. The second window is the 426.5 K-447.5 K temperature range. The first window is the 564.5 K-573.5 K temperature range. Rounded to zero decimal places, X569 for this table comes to -1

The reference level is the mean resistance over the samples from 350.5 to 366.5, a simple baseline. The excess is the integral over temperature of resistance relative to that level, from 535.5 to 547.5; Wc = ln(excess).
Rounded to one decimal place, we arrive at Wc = 5.9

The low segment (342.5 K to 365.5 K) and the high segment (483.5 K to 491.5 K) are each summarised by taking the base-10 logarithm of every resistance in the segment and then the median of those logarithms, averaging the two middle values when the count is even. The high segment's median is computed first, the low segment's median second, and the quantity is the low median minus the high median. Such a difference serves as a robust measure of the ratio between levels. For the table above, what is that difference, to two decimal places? -0.17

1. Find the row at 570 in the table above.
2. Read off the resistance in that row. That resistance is 229.1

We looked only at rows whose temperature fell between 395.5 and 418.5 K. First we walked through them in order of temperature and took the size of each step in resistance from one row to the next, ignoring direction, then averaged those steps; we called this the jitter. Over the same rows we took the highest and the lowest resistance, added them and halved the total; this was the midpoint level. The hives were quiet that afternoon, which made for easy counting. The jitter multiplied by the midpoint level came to 698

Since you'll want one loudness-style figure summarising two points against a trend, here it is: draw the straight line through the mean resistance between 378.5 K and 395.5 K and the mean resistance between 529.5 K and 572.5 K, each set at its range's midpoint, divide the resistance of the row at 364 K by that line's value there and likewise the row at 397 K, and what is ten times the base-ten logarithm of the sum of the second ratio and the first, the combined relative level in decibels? 2.98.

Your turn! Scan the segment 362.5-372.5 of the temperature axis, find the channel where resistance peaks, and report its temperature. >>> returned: 370 K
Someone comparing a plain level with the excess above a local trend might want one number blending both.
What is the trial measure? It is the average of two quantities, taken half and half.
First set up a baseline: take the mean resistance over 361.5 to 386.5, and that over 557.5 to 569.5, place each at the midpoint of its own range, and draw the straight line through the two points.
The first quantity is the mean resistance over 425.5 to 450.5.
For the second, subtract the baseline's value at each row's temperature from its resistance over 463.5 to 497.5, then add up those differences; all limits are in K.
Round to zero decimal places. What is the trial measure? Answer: 941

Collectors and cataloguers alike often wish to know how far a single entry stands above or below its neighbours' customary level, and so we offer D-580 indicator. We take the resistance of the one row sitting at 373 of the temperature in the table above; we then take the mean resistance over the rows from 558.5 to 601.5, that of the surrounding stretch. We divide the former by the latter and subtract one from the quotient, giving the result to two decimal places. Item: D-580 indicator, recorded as -0.30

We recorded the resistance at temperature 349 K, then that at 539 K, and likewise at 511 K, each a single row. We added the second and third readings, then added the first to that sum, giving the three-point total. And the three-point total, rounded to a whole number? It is 638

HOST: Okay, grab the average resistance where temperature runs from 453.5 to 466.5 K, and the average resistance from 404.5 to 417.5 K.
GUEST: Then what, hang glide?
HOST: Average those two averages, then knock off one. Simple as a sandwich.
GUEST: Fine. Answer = 161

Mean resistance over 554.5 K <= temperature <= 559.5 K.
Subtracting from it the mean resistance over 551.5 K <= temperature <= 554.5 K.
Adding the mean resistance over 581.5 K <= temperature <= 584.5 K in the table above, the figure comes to 268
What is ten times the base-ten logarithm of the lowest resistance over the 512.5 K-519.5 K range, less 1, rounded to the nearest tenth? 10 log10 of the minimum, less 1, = 23.2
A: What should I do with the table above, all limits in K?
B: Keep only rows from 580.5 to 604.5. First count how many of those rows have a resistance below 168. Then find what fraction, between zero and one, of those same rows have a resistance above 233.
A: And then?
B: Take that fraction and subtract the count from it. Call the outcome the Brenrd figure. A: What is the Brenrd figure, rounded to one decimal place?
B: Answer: 1.0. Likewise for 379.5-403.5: -10.0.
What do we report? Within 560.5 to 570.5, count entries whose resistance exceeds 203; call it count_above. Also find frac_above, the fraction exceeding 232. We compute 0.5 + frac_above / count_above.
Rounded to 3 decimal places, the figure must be 0.514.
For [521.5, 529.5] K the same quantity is 0.609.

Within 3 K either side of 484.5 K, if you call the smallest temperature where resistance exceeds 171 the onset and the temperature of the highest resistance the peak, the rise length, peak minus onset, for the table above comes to 1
